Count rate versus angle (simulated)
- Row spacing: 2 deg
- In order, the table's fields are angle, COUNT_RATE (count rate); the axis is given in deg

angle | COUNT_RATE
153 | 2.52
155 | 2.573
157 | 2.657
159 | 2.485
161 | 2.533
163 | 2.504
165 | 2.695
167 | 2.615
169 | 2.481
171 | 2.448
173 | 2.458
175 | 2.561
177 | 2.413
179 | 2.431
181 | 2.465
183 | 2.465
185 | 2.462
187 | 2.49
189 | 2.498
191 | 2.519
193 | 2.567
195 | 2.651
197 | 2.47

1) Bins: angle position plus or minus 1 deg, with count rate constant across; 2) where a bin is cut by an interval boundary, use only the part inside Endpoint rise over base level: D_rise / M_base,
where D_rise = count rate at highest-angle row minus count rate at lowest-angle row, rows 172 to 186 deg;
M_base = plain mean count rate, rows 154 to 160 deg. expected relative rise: 0.002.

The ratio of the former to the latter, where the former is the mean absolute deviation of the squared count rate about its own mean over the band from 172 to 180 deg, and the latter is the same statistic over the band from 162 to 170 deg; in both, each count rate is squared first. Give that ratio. 0.57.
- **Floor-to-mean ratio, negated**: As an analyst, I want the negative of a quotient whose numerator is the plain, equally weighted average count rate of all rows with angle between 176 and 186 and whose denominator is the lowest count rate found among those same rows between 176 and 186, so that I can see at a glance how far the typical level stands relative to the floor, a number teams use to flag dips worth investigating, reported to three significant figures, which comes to -1.01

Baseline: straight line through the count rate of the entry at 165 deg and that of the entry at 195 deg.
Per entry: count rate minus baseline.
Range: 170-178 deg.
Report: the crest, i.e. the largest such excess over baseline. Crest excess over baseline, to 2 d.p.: -0.12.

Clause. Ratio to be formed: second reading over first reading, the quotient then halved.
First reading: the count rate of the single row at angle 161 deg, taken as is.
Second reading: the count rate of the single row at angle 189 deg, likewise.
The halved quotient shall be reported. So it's 0.49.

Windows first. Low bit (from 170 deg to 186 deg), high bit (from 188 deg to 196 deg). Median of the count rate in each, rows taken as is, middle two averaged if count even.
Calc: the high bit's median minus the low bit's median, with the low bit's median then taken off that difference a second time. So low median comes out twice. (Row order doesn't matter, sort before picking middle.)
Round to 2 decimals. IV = -2.38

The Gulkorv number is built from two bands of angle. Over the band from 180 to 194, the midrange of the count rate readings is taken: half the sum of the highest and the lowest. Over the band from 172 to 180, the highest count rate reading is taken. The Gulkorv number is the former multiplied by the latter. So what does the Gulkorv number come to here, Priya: 6.44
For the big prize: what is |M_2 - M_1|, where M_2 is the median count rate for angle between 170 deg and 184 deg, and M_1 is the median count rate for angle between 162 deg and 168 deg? 0.16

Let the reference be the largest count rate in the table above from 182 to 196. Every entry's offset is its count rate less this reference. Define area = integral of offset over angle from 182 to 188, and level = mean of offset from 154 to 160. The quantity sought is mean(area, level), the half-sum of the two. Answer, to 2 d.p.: -0.58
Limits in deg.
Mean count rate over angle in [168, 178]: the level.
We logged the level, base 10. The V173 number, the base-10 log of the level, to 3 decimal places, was 0.393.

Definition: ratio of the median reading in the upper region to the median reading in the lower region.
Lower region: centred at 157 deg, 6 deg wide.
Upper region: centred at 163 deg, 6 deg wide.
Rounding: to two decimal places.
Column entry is 0.98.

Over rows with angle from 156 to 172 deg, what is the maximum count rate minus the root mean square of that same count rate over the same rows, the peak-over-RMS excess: 0.14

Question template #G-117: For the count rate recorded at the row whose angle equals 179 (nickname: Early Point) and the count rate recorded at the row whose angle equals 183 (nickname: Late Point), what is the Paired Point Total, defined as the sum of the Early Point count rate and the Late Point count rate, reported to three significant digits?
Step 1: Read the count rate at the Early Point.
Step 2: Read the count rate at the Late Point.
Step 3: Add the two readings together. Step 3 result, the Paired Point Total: 4.90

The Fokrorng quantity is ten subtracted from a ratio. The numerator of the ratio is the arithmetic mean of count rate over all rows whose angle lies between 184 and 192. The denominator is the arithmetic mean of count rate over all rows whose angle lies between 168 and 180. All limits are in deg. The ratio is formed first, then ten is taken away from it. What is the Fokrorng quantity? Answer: -8.99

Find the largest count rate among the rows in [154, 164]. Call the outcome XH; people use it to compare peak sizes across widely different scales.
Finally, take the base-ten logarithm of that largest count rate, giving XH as 0.424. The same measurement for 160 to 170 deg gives 0.431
